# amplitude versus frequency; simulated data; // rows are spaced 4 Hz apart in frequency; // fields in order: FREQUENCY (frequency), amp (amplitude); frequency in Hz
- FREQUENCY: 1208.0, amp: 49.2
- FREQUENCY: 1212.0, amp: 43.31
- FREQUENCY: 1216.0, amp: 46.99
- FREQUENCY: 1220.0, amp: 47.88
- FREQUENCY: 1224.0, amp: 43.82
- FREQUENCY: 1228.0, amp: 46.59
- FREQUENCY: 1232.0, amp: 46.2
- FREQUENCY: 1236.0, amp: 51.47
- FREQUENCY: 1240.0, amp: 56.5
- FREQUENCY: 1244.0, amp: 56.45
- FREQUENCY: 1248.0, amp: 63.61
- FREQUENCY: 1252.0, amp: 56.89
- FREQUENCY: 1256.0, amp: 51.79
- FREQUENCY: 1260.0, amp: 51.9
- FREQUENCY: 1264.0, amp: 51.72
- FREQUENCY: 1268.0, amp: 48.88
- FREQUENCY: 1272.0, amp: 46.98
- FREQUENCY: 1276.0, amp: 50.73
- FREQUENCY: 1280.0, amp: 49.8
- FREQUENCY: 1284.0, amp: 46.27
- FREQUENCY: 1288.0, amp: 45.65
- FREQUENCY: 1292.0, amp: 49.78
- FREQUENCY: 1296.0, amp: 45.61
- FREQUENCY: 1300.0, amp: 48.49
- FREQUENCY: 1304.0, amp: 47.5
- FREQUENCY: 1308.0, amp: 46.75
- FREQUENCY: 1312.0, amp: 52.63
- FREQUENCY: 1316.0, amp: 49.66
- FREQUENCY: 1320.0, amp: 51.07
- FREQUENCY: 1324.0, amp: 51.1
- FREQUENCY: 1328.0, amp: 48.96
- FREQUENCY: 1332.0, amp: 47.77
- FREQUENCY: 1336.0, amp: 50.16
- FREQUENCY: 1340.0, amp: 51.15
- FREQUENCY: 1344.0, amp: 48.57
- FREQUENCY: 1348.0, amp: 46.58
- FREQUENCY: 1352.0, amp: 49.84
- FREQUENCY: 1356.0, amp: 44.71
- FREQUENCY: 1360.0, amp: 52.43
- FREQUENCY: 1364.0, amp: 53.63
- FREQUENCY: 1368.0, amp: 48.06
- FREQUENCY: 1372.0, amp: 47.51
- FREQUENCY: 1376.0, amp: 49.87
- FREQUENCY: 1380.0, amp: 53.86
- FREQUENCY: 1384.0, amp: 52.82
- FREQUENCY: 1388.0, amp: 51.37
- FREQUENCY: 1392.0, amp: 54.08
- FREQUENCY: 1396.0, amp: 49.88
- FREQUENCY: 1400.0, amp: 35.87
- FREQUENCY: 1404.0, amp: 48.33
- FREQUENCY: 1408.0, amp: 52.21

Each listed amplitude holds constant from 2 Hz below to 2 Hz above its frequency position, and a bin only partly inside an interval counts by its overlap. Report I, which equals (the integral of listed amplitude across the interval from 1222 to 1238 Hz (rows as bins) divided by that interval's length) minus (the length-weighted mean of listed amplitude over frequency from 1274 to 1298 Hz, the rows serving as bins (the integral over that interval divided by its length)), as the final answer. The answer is -1.0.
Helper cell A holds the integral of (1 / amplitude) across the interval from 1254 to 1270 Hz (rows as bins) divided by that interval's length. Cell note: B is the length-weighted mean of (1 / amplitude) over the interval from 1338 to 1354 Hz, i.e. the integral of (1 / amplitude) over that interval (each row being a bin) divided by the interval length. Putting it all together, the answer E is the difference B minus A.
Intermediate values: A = 0.0196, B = 0.0204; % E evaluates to 0.0008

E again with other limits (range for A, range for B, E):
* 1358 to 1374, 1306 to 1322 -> 0.0001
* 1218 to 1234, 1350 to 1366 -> -0.0017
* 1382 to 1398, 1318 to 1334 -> 0.0009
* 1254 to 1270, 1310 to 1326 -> 0.0000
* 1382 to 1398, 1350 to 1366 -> 0.0008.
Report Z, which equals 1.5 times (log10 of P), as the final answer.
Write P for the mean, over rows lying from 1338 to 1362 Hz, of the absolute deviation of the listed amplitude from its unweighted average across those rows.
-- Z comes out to 0.5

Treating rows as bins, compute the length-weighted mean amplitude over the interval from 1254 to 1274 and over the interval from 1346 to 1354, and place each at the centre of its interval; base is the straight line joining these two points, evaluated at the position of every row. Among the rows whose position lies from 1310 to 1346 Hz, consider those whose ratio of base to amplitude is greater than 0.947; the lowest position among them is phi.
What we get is 1316.0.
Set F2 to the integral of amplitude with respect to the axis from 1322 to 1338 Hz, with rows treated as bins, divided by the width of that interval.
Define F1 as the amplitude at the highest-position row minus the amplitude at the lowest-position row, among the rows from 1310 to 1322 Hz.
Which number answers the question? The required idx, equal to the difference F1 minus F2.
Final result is -51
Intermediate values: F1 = -2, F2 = 49.5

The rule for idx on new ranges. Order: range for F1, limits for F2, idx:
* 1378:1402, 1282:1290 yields -64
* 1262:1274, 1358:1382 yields -56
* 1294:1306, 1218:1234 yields -44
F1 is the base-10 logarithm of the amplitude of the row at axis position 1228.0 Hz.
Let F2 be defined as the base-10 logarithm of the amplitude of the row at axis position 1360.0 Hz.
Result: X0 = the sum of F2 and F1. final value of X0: 3.39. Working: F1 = 1.67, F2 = 1.72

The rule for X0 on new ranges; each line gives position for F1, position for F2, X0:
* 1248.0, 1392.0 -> 3.54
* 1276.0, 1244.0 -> 3.46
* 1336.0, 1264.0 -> 3.41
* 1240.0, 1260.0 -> 3.47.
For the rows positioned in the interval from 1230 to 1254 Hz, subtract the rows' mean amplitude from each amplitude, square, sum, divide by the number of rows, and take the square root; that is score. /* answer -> 5.35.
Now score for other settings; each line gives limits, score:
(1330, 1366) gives 2.67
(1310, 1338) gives 1.47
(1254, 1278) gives 1.83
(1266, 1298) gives 1.93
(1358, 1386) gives 2.46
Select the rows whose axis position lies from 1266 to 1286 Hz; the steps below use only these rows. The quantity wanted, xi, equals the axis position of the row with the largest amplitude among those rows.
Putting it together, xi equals 1276.0 Hz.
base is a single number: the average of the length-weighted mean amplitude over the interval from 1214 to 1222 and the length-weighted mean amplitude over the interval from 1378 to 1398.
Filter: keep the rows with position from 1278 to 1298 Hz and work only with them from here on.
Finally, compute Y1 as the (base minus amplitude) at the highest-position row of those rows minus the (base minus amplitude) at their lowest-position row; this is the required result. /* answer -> 4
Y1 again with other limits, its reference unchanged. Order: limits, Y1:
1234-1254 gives -5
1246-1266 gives 12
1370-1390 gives -4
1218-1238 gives -4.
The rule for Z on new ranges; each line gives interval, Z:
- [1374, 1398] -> 0.3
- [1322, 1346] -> 0.1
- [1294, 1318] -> 0.4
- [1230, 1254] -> 0.9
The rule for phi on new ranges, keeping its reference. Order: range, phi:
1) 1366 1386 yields 1368.0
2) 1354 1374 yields 1356.0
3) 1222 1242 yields 1224.0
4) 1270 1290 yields 1272.0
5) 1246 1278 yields 1256.0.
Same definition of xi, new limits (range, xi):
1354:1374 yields 1364.0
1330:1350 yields 1340.0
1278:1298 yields 1280.0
